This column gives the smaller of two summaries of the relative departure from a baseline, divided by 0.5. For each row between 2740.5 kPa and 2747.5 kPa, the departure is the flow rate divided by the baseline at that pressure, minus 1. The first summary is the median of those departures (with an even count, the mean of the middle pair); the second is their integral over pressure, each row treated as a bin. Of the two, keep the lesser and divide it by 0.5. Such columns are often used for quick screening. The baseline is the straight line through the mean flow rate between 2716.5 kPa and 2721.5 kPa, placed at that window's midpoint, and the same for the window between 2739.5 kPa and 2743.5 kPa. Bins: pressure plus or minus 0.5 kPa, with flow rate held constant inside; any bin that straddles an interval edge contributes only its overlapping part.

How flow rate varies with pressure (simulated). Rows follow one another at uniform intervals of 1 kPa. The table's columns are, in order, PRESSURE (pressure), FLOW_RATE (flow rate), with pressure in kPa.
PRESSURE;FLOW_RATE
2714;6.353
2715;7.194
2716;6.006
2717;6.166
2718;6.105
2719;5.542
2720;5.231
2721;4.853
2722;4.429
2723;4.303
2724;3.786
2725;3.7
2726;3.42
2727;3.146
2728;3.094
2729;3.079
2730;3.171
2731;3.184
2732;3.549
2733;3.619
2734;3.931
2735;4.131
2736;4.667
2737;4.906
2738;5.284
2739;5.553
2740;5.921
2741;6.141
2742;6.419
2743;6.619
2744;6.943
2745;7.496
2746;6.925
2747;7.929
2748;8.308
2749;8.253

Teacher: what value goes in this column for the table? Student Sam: 0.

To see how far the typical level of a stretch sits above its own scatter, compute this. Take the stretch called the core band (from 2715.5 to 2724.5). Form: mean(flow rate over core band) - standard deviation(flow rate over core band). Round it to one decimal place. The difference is 4.3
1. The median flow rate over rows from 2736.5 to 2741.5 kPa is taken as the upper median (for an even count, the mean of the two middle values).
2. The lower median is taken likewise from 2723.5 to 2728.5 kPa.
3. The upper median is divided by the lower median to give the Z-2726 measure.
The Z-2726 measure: 1.62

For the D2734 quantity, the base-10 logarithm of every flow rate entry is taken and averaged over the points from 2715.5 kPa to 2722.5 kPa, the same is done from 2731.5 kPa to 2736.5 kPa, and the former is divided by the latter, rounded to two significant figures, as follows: 1.2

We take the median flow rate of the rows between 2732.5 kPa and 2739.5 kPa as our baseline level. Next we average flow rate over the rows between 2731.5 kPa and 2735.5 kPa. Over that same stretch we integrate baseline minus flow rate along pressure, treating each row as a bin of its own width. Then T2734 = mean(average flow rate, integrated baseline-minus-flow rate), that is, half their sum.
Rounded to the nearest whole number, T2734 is 4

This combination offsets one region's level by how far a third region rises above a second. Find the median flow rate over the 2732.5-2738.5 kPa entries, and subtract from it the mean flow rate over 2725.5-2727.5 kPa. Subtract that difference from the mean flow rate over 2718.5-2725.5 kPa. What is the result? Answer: 3.4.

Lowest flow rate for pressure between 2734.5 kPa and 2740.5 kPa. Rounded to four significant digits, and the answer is 4.131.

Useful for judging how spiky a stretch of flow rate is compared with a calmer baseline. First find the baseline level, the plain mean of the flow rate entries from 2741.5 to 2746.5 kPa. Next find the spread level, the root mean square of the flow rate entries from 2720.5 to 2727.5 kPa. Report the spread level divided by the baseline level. 0.58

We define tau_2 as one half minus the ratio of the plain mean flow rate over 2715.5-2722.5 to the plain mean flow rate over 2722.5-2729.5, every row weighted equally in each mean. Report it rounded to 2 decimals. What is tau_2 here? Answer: -1.06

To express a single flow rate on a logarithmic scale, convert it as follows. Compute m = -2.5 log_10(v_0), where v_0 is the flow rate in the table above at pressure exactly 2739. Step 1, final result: -1.86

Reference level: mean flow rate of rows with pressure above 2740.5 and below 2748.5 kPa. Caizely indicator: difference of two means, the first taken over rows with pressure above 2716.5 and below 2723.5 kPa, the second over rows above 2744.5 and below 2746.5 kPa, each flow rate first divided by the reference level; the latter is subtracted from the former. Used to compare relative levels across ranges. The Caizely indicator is -0.28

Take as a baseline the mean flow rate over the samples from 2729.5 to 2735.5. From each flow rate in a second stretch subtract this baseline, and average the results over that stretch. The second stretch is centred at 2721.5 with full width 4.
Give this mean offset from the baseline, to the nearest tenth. 1.1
